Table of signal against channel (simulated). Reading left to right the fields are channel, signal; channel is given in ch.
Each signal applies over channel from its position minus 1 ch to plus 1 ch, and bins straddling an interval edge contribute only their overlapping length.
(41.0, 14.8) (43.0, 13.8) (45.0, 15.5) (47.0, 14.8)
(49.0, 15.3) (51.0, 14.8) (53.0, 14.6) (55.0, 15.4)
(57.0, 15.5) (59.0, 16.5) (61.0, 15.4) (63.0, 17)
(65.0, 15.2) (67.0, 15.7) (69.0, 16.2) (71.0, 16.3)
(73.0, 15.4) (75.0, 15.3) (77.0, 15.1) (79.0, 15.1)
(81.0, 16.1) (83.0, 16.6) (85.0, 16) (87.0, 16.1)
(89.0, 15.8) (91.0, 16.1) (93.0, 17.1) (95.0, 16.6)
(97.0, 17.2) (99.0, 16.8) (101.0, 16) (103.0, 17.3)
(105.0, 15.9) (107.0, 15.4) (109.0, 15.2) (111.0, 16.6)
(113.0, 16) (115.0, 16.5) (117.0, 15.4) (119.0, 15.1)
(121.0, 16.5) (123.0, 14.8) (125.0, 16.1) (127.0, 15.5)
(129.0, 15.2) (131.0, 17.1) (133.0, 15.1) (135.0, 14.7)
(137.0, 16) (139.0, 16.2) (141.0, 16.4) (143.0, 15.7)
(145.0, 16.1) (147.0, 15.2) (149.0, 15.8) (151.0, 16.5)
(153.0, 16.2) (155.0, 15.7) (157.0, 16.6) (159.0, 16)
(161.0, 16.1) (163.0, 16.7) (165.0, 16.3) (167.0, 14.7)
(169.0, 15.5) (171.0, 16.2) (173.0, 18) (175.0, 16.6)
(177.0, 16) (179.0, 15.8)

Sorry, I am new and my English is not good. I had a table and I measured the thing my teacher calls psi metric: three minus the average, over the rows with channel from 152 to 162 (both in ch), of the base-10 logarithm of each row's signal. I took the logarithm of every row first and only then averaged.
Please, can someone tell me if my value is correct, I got 1.79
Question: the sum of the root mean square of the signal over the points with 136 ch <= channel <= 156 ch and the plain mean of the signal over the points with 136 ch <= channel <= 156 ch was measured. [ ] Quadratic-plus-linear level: 32.0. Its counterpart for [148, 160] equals 32.3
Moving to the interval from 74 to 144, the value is 31.9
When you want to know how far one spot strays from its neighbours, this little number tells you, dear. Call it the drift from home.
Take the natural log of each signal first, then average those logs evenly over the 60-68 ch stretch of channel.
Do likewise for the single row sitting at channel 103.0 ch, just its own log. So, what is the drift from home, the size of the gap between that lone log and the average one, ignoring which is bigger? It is 0.090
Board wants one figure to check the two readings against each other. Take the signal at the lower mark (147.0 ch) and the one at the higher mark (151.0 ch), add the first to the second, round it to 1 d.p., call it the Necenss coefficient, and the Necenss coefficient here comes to 31.7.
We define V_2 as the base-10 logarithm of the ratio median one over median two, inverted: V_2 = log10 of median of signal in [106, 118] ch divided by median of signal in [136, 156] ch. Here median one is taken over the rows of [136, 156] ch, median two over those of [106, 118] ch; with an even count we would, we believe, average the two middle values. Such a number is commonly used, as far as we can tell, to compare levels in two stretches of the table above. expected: -0.010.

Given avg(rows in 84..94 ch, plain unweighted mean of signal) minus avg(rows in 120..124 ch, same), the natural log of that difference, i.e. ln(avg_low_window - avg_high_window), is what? -0.56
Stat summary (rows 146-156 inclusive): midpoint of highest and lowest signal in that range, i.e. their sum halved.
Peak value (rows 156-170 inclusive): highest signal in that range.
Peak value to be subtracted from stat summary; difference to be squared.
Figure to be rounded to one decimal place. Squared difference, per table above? 0.7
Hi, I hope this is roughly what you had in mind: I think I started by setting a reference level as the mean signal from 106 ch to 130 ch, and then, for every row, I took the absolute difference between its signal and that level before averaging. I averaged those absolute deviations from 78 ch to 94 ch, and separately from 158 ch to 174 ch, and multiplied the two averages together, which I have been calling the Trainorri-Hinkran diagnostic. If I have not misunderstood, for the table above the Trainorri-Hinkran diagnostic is 0.45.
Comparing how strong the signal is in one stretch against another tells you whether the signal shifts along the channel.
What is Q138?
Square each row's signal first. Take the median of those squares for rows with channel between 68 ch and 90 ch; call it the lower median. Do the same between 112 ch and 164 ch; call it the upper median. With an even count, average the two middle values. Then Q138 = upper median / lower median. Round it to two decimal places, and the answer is 1.00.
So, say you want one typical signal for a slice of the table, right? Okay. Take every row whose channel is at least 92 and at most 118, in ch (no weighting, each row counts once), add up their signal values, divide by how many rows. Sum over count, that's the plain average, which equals 16.3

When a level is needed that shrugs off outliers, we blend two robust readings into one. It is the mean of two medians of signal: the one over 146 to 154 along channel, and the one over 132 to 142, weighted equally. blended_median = 16.0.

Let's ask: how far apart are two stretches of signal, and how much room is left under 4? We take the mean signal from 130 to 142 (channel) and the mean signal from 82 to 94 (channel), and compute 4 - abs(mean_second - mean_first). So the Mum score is 3.63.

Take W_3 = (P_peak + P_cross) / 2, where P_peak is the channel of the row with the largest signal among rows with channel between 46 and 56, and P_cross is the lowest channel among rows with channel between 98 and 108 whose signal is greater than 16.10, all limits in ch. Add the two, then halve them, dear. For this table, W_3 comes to 77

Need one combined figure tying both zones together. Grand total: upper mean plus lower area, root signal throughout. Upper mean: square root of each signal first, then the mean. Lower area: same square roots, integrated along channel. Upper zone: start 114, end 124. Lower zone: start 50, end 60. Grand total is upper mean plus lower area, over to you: 43.1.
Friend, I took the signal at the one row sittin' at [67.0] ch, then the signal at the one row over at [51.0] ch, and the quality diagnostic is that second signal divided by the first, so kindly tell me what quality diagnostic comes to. 0.94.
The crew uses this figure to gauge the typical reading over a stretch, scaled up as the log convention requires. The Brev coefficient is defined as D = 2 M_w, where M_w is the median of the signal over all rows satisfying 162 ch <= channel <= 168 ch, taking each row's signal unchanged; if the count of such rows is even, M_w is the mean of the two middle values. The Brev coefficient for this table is 32.6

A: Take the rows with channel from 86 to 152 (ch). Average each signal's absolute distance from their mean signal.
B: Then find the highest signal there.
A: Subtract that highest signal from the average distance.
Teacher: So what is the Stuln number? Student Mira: -16.7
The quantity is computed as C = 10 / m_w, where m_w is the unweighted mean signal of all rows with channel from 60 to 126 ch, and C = 0.625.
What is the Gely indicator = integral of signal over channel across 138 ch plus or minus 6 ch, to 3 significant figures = 188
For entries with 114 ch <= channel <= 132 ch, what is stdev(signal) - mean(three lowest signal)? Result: -14.3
